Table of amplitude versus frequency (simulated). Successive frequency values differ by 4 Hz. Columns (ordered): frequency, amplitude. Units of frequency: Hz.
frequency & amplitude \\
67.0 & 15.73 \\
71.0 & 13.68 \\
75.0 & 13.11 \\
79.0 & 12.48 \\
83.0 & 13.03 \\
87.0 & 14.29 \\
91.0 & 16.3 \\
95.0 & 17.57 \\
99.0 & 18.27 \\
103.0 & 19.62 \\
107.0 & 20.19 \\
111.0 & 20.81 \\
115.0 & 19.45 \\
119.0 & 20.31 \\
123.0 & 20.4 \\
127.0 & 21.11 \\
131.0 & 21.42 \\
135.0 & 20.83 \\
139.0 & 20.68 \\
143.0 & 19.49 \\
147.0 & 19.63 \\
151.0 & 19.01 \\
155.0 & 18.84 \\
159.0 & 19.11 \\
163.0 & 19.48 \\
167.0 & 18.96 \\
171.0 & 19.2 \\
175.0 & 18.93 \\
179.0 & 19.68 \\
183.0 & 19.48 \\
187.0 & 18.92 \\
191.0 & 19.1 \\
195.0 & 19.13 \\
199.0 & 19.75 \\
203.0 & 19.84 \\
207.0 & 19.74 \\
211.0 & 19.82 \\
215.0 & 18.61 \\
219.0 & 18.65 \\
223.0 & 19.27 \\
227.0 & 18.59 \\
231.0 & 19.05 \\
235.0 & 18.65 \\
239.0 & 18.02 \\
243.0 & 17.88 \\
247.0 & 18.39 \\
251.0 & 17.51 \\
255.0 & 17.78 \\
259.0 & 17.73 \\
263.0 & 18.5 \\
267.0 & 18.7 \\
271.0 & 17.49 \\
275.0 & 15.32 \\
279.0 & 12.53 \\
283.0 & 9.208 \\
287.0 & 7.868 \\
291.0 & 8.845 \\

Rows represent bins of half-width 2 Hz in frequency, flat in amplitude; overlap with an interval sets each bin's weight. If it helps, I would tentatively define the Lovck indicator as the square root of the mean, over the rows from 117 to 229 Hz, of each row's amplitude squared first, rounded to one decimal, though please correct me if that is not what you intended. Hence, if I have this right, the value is 19.6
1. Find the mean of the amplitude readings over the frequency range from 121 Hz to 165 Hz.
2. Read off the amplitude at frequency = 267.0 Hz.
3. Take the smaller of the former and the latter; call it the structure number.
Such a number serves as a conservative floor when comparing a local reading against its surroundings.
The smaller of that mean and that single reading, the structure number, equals 18.7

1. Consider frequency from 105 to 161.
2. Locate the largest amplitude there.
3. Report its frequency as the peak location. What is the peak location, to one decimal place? 131.0 Hz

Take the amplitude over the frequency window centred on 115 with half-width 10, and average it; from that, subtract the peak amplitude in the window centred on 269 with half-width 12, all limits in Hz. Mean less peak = 1.5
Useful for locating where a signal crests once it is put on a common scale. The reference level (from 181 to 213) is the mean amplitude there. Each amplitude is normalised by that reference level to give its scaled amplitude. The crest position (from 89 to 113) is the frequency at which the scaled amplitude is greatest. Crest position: 111.0 Hz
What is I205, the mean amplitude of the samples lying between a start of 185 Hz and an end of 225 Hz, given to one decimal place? 19.3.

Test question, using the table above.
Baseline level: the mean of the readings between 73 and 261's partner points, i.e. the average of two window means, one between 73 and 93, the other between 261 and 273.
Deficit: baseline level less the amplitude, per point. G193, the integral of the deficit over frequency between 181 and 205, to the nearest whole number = -80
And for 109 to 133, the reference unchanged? -109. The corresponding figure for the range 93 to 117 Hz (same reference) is -79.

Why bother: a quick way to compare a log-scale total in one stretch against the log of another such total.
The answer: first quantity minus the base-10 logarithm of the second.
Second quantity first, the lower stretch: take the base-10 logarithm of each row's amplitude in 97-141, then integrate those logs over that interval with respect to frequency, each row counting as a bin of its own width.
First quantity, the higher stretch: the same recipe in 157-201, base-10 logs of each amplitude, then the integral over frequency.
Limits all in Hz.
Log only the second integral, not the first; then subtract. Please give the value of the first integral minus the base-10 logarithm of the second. 54.8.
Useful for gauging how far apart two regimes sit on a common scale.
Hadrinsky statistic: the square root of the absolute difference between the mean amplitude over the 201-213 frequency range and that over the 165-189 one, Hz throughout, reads 0.8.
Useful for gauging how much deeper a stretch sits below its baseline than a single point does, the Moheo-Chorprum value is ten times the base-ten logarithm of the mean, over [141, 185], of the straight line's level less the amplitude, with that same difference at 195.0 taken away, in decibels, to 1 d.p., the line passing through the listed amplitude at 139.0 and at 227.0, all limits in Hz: -2.0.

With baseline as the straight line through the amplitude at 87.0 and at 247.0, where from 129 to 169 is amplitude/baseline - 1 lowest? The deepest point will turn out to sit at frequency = 167.0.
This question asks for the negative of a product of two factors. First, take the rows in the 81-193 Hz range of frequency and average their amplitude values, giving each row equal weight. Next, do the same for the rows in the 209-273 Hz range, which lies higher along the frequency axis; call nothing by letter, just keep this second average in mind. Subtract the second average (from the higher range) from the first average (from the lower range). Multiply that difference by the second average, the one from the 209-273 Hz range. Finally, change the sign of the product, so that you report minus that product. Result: -12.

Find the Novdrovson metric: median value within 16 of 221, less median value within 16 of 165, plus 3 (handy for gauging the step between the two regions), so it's 2.8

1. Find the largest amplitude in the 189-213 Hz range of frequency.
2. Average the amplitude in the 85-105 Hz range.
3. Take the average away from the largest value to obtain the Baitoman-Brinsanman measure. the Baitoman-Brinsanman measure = 2.6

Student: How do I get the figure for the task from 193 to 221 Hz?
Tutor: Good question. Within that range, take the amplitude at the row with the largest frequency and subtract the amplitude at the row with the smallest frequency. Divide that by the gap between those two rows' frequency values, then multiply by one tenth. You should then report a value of -0.0020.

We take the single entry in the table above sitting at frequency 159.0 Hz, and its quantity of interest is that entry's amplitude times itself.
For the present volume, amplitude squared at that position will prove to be 365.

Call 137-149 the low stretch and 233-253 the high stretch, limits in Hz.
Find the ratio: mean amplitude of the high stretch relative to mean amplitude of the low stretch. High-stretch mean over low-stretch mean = 0.91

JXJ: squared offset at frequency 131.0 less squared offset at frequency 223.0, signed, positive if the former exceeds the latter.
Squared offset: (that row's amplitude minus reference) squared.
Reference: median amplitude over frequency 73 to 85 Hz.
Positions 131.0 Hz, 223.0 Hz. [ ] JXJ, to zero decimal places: 31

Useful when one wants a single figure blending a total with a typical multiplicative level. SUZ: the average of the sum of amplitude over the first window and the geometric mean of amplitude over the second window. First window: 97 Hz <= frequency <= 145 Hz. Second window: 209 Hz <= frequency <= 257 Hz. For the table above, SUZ 131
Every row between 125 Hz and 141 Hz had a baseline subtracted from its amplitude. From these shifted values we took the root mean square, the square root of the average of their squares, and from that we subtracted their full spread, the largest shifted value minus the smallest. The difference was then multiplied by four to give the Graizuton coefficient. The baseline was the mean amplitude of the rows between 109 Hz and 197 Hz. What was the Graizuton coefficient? 2.3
